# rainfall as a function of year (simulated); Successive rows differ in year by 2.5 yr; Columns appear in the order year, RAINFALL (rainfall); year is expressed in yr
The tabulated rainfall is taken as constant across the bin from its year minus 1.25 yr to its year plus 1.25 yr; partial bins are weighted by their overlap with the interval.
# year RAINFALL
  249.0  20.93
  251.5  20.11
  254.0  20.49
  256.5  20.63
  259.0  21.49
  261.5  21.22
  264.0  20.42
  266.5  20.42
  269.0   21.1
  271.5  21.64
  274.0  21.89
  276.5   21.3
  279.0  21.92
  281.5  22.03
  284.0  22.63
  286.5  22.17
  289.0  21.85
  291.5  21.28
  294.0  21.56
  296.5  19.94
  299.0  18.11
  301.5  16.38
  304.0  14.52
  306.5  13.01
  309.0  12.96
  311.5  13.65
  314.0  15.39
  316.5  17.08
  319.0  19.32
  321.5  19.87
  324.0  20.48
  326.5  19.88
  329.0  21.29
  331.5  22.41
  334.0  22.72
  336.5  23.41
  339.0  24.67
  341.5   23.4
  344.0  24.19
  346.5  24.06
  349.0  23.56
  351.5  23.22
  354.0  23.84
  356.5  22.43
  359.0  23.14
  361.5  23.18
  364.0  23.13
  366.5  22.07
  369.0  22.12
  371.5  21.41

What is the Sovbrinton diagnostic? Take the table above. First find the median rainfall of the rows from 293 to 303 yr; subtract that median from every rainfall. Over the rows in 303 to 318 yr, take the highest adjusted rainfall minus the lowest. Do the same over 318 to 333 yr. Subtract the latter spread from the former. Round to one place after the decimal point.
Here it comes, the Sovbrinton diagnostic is 1.0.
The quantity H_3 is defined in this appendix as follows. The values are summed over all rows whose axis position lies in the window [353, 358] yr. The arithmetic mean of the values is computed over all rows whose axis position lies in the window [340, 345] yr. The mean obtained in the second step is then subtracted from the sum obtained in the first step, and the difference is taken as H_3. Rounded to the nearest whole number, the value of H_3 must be 22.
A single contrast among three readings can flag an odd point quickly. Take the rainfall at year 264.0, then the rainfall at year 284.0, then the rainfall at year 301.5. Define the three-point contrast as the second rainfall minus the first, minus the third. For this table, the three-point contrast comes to -14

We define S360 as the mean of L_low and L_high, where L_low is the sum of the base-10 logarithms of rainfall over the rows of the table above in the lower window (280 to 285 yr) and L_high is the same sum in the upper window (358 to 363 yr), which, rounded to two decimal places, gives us 2.71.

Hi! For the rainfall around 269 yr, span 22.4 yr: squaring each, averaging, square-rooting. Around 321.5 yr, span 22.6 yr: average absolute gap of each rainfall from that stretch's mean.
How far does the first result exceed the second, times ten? 190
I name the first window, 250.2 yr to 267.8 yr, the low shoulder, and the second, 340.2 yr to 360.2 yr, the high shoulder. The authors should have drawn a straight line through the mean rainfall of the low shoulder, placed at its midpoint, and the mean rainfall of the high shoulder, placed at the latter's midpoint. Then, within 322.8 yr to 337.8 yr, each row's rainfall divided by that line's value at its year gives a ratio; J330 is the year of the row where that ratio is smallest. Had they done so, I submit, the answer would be 326.5 yr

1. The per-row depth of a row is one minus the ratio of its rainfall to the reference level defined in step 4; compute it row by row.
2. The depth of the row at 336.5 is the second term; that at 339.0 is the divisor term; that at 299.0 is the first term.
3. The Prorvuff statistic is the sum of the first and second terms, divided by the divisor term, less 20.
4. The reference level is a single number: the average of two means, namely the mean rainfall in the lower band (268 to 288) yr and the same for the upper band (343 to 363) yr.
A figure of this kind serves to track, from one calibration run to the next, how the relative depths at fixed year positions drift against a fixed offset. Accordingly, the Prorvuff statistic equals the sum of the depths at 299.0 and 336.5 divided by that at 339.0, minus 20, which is -22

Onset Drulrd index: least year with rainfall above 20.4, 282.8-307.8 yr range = 284.0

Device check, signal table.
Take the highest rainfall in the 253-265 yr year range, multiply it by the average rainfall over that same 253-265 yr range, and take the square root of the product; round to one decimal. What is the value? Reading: 21.2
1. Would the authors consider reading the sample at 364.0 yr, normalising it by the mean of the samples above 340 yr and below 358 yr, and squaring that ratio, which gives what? 1.0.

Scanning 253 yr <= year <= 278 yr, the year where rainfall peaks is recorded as 274.0 yr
